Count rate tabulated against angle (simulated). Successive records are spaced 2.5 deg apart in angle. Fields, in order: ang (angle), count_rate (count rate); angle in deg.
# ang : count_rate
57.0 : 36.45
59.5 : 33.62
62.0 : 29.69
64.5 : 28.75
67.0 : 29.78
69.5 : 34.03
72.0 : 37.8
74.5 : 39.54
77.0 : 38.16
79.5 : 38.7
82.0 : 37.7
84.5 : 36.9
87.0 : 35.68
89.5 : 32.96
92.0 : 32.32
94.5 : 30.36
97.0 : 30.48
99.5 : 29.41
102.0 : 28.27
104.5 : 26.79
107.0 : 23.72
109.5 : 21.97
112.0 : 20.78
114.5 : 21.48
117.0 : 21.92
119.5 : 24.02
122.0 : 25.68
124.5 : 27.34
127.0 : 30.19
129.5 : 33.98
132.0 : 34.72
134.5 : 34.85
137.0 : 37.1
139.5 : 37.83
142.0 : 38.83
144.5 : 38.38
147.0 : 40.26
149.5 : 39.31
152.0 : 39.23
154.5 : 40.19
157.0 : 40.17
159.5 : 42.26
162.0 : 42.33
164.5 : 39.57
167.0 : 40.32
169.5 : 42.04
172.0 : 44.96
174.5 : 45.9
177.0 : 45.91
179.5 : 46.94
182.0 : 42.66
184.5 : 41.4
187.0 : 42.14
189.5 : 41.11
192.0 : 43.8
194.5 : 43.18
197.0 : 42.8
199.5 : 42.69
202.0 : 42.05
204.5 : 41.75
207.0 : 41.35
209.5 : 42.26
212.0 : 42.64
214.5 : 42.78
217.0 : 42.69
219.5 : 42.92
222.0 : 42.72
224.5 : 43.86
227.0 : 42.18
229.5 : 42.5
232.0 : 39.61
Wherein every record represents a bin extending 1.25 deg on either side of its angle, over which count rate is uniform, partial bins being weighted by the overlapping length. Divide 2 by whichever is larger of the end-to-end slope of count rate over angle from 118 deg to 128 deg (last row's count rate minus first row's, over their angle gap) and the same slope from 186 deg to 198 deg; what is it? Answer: 2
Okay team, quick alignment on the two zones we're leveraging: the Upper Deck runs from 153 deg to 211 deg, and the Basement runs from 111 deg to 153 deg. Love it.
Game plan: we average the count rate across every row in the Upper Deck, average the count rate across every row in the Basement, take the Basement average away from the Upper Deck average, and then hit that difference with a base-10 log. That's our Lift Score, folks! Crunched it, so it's 1.02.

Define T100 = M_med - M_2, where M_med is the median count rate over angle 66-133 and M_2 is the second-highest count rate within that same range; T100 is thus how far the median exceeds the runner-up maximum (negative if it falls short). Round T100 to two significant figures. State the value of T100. -8.3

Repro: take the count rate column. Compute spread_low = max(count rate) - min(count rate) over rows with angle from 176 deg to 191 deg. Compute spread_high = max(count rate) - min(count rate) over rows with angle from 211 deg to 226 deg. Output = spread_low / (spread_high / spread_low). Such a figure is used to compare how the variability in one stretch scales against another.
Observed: 28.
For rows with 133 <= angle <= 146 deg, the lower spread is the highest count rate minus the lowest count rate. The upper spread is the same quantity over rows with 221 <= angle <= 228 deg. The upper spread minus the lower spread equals -2.3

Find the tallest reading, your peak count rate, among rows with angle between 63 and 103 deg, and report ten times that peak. 395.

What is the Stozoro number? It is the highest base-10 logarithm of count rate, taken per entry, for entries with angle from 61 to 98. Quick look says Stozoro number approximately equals 1.60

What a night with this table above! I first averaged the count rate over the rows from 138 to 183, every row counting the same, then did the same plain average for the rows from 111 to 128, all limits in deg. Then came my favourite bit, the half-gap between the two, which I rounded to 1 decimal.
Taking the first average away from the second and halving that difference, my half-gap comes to -8.5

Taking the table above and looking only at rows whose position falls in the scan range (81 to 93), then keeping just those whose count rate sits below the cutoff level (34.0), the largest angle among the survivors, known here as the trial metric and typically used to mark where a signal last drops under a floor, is 92.0 deg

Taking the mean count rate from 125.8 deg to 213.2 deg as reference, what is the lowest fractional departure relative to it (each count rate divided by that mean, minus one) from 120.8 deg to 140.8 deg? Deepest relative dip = -0.37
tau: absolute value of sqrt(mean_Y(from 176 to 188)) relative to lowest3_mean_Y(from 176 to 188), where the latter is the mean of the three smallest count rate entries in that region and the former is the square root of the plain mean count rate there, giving 0.157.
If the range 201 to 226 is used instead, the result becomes 0.156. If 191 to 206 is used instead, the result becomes 0.155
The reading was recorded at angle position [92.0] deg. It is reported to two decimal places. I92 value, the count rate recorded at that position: 32.32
